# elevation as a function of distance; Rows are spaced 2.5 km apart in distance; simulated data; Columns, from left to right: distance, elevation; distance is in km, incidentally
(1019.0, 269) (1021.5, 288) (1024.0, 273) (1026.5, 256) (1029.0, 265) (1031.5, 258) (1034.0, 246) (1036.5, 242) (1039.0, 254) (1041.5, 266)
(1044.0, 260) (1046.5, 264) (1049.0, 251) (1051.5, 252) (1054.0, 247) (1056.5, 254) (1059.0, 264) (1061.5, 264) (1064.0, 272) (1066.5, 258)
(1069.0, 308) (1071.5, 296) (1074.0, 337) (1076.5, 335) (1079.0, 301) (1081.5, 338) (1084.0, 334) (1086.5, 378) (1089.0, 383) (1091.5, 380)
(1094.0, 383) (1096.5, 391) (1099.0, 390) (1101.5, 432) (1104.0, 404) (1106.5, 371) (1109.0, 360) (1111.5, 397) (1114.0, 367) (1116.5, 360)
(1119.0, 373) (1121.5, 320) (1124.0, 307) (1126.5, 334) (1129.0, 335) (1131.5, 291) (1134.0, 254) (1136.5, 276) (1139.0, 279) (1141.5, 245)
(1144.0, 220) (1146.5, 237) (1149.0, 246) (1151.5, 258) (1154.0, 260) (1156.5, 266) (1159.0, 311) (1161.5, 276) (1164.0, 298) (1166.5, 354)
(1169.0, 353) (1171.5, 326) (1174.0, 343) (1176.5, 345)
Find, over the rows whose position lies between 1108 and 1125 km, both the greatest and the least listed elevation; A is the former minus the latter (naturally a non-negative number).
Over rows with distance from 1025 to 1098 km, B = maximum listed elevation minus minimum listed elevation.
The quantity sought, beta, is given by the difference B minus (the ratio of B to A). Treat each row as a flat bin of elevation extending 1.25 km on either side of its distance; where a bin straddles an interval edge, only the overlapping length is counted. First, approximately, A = 90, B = 149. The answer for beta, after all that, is 147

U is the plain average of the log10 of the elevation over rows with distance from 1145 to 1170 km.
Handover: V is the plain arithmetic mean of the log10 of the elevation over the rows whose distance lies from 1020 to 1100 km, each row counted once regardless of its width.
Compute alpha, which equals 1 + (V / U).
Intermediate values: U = 2.45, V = 2.47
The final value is 2.01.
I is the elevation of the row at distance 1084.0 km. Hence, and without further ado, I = 334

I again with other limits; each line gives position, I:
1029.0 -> 265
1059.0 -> 264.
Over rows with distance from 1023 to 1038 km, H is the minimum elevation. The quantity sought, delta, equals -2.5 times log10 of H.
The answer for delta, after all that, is -5.96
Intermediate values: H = 242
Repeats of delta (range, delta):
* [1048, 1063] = -5.98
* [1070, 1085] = -6.18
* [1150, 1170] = -6.03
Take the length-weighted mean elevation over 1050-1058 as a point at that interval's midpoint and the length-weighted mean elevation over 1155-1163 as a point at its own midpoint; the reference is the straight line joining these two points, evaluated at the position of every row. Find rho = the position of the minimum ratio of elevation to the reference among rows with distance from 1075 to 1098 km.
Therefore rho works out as 1079.0 km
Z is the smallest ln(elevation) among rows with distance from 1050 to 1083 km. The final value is 5.51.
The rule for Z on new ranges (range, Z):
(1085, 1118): 5.89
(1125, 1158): 5.39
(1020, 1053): 5.49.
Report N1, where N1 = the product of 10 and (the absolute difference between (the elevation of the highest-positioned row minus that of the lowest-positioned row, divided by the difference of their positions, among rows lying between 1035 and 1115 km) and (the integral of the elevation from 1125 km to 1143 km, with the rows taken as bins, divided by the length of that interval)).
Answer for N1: 2854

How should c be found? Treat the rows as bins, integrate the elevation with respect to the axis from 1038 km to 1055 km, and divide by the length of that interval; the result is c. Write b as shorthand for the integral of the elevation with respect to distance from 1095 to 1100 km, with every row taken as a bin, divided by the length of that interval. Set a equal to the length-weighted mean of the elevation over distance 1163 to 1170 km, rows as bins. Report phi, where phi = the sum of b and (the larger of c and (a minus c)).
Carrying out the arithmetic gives 647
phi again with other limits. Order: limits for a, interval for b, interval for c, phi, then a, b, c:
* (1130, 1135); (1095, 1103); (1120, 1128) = 726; 277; 404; 322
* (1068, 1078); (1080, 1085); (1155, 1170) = 642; 319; 334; 308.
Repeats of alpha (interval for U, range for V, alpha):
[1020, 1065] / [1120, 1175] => 2.02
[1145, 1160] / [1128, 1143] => 2.01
